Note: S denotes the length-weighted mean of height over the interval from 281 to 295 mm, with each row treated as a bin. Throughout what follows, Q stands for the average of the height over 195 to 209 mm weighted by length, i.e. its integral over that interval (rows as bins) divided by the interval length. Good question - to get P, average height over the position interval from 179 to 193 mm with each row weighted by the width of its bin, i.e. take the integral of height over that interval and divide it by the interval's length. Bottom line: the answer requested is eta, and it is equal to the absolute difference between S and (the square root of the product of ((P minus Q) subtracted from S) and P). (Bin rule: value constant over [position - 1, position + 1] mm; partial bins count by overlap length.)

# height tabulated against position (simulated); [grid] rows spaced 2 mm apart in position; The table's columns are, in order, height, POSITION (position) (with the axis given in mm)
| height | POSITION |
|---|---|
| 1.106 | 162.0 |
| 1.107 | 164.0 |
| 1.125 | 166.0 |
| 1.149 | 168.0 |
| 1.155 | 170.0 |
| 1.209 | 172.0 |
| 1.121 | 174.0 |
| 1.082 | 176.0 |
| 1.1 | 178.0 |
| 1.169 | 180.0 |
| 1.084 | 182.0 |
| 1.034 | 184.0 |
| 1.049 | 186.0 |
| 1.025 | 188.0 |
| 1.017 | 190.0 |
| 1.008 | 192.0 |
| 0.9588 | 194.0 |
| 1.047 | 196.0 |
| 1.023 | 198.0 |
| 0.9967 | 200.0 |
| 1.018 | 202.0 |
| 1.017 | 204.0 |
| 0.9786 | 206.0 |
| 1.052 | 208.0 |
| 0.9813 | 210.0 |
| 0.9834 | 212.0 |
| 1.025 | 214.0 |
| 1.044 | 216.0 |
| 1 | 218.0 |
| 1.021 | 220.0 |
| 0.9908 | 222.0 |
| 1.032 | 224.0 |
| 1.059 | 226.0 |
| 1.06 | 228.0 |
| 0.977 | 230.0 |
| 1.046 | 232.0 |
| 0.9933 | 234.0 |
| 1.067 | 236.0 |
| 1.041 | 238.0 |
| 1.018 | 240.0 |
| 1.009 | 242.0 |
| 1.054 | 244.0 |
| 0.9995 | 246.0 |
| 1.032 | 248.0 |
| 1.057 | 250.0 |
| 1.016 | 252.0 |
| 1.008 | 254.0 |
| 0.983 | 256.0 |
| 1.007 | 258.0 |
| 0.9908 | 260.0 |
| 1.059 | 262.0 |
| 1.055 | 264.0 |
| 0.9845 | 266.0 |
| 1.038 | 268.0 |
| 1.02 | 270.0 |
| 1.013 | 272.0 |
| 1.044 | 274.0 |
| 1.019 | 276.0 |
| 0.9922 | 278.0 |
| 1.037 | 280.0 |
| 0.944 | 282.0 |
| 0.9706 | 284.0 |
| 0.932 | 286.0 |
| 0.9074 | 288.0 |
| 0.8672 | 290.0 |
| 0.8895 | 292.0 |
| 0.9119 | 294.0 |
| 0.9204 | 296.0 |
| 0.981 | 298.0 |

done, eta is 0.05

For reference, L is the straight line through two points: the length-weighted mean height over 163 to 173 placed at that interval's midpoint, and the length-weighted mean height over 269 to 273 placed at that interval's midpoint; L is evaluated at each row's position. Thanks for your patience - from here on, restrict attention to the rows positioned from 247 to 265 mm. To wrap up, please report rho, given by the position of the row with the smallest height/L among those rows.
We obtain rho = 256.0 mm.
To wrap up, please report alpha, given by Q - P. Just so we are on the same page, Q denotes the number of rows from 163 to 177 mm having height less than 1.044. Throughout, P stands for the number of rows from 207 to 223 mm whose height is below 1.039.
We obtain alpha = -6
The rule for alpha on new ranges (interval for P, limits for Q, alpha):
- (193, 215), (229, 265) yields 3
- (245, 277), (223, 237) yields -9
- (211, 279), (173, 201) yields -16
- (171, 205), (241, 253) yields -5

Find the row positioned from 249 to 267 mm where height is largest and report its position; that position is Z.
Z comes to 262.0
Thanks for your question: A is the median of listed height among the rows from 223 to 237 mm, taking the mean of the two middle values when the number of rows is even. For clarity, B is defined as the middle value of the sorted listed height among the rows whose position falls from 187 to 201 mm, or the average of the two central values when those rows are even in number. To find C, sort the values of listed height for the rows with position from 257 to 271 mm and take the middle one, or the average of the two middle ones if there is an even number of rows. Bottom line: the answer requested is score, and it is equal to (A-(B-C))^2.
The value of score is 1.10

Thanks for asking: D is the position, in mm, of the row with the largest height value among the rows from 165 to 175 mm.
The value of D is 172.0 mm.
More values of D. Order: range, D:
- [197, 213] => 208.0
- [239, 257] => 250.0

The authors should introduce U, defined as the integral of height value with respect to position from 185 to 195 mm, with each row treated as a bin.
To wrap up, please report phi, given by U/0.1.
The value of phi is 101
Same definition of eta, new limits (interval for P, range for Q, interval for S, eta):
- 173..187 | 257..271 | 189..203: 0.00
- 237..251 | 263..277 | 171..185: 0.05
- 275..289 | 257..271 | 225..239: 0.01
